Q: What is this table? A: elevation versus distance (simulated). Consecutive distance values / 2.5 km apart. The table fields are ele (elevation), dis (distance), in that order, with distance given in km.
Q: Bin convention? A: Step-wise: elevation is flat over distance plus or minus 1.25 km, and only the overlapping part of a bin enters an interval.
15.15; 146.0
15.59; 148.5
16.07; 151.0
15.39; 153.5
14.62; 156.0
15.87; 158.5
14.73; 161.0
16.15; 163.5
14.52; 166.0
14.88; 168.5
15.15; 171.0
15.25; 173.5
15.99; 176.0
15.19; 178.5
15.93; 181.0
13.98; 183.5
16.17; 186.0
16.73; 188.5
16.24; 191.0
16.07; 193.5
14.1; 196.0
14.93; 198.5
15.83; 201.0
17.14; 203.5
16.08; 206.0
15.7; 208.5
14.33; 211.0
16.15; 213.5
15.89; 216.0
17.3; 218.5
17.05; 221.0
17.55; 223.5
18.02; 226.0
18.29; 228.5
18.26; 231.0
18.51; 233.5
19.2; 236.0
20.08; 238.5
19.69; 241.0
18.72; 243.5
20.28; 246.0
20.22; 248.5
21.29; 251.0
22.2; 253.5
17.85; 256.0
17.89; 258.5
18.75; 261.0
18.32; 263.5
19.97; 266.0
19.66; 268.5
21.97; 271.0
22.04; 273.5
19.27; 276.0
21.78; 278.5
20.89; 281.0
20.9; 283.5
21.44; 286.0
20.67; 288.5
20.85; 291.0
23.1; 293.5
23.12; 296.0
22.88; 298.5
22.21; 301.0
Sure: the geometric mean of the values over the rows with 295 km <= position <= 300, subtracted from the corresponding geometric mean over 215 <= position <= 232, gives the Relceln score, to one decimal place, -5.5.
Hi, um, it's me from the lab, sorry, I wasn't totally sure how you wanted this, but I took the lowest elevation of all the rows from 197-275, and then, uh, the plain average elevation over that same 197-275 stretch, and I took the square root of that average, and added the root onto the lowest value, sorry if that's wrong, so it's 18.6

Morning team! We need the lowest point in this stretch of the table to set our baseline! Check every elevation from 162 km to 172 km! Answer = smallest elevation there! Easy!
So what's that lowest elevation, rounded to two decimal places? 14.52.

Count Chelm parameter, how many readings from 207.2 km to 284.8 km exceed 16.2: 27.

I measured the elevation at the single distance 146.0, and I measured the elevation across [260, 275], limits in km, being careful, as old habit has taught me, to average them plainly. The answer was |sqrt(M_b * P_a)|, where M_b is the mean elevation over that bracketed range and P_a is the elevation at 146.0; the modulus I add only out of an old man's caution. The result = 17.5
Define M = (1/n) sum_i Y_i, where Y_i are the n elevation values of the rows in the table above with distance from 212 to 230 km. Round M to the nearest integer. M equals 17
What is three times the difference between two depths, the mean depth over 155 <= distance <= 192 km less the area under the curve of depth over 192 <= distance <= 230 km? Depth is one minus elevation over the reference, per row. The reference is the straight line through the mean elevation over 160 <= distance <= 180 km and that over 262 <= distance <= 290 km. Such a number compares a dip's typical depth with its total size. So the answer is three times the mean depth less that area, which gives -6.8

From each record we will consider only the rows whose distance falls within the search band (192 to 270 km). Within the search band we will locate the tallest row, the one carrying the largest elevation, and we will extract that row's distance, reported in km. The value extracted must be 253.5 km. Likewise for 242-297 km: 296.0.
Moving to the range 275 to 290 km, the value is 278.5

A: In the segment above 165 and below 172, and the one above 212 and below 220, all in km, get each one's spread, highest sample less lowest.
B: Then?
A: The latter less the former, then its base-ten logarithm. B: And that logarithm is -0.11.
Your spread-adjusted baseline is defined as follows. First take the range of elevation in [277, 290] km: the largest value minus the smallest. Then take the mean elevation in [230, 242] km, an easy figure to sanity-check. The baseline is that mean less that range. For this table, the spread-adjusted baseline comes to 18.0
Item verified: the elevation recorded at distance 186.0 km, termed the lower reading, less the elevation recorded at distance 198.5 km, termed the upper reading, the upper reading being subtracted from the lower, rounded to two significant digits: 1.2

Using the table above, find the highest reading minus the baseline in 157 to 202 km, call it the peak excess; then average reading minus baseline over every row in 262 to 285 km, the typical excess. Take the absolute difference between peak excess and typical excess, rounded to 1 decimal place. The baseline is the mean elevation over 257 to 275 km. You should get 3.8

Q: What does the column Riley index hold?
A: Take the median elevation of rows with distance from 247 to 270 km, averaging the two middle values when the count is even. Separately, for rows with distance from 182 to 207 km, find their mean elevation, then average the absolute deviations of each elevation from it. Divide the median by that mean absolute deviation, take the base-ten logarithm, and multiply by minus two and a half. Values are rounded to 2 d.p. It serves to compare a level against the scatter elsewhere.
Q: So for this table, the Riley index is -3.43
